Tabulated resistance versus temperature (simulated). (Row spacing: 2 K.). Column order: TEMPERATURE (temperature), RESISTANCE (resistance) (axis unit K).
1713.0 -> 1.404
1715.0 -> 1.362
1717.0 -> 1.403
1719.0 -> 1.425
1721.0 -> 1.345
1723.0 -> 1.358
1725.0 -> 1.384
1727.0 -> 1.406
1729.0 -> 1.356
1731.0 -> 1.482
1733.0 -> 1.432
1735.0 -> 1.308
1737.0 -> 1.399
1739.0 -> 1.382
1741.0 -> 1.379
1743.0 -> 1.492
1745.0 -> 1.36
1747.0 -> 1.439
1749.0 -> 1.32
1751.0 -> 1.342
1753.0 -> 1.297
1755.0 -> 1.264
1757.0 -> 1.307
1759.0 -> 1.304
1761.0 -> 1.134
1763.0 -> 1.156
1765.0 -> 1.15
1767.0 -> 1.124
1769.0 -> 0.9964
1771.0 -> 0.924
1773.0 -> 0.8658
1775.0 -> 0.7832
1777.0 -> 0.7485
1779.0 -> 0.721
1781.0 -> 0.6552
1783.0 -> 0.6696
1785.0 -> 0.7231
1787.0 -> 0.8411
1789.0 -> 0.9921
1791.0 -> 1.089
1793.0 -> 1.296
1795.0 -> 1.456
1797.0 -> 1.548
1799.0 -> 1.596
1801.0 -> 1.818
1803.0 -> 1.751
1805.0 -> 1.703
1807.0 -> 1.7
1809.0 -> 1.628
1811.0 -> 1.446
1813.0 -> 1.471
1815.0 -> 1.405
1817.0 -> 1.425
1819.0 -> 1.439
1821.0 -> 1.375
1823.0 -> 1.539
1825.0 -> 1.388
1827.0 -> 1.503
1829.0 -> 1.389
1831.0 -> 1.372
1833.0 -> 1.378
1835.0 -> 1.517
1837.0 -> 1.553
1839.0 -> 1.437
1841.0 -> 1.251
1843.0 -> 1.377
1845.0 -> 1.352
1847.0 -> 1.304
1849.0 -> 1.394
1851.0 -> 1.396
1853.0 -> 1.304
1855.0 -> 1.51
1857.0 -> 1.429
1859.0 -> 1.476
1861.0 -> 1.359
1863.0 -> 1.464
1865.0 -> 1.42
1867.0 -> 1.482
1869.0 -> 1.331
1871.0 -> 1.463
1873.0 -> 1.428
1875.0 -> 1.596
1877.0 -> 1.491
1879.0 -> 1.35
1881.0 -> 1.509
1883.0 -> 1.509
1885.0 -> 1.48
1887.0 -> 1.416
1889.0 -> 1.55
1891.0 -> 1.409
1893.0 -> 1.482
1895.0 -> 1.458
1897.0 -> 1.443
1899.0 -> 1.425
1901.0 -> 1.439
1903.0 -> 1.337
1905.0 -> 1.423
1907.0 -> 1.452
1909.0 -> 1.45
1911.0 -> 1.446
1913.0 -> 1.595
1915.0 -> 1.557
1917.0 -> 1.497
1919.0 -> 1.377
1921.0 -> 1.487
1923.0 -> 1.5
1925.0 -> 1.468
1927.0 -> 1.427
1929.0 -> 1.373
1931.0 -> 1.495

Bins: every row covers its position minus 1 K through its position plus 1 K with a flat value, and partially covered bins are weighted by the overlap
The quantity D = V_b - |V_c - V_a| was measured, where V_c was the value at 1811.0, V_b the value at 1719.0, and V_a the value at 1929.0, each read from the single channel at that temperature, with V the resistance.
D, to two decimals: 1.35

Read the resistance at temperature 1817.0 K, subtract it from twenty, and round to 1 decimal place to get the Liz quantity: 18.6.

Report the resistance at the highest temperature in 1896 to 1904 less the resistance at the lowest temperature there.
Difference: -0.11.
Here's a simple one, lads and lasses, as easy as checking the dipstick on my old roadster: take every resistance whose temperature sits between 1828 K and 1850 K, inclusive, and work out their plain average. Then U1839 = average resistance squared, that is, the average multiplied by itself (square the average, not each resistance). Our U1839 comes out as 1.94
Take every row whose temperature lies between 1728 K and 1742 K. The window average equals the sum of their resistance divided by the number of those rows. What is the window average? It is 1.39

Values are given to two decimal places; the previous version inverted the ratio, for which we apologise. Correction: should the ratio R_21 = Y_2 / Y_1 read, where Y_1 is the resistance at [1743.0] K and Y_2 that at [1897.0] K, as 0.97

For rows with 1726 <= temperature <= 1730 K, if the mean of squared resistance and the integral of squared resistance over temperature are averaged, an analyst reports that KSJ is 4.8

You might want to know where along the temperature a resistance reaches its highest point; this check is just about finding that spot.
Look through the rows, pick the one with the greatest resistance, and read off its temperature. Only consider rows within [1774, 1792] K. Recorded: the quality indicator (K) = 1791.0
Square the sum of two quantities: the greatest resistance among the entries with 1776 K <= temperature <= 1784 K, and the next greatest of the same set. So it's 2.2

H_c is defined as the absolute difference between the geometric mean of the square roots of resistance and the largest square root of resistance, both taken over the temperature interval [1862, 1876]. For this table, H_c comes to 0.058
